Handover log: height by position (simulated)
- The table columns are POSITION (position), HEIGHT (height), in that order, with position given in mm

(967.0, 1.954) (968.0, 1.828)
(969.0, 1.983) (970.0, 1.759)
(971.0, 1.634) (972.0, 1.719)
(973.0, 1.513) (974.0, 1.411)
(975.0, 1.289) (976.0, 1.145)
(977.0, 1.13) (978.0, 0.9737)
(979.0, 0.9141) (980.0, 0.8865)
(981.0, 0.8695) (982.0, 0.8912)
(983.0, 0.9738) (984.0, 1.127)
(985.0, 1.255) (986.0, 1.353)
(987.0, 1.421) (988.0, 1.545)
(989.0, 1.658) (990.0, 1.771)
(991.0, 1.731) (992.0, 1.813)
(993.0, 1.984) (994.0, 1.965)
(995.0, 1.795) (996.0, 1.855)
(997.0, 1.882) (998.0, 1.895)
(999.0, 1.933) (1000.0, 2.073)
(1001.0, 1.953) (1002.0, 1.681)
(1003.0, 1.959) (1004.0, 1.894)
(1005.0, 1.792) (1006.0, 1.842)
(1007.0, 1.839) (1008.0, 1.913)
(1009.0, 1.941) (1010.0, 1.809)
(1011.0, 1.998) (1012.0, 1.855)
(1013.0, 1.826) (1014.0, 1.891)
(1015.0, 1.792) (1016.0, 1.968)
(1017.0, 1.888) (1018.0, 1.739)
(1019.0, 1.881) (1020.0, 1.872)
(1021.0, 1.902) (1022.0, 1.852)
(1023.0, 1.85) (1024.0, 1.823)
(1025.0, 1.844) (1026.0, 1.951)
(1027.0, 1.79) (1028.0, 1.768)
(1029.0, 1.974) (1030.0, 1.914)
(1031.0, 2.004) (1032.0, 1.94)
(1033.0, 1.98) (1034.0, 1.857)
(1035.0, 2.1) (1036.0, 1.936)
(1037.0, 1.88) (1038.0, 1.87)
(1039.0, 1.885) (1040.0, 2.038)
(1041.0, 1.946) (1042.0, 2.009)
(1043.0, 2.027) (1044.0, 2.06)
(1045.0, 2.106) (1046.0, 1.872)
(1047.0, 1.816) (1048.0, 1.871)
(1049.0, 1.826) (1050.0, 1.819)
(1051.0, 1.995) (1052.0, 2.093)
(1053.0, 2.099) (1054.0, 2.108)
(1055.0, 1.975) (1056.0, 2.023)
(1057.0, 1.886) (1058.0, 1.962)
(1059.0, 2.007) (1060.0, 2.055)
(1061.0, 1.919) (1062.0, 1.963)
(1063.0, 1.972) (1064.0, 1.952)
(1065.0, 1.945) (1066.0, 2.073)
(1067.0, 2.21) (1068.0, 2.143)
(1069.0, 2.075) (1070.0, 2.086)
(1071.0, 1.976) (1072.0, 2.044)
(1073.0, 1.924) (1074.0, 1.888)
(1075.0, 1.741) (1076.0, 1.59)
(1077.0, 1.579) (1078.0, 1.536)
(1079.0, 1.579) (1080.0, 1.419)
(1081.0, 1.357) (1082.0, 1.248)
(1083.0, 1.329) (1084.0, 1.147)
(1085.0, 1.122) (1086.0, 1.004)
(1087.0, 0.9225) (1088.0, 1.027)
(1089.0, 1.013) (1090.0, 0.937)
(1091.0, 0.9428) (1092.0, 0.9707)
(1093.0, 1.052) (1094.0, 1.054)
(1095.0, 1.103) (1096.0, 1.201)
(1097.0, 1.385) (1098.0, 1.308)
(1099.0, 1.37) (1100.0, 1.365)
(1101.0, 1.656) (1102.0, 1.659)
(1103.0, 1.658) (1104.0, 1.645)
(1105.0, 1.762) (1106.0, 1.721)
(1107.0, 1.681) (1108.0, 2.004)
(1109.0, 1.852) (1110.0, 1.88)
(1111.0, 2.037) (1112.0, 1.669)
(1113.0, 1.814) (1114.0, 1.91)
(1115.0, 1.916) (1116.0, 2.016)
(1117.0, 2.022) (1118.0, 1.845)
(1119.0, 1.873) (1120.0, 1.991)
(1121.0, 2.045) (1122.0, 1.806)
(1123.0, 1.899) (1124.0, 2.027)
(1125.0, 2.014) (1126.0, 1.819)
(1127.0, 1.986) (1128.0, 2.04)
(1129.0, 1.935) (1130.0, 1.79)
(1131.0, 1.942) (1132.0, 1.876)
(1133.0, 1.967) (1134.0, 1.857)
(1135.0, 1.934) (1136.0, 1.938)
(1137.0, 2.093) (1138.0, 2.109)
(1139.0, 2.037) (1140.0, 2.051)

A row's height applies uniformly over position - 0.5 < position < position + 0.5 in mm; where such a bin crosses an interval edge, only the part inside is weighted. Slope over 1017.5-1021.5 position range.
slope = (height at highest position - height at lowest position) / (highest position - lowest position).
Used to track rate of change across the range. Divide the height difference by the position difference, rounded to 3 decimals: 0.054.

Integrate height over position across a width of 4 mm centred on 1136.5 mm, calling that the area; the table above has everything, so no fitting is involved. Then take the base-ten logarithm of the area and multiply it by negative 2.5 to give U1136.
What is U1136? -2.27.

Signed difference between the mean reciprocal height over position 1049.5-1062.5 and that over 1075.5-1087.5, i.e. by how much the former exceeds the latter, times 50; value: -14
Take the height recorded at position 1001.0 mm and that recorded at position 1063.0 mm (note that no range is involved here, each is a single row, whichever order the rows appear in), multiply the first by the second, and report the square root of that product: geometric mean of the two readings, 1.96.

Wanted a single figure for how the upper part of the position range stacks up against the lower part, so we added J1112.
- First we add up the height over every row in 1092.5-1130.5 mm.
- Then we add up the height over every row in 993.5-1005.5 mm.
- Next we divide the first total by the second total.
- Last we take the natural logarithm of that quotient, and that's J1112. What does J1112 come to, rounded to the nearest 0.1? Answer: 1.1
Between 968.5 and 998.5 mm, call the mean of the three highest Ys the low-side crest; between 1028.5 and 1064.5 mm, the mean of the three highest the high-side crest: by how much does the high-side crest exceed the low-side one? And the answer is 0.13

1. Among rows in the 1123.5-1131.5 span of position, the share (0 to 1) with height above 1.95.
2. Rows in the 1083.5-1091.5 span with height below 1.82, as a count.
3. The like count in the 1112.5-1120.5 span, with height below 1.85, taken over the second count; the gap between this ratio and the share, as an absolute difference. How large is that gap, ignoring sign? 0.25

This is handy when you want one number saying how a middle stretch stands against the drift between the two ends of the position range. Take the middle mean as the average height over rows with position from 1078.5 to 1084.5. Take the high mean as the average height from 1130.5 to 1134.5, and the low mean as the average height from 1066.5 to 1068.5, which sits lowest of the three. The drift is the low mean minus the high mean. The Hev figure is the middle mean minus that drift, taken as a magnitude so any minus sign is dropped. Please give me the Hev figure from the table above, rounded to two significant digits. 1.1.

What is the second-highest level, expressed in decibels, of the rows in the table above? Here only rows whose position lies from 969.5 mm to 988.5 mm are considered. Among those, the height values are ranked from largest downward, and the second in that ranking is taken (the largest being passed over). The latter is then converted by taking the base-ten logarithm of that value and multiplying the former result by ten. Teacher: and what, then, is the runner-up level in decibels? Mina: 2.4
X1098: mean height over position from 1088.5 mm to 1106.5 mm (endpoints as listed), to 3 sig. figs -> 1.32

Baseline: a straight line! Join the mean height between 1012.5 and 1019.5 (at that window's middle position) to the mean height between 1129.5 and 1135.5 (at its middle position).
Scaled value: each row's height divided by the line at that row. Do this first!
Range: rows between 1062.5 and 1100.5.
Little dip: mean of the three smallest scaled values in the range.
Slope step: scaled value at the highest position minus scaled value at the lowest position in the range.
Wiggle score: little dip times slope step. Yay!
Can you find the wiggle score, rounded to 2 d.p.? -0.16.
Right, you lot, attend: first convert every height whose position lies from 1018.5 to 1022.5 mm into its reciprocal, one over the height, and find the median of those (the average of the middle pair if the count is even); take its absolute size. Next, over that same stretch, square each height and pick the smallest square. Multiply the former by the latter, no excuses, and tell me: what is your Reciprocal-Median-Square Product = 1.8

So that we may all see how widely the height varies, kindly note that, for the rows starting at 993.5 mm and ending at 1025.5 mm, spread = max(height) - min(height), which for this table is 0.39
